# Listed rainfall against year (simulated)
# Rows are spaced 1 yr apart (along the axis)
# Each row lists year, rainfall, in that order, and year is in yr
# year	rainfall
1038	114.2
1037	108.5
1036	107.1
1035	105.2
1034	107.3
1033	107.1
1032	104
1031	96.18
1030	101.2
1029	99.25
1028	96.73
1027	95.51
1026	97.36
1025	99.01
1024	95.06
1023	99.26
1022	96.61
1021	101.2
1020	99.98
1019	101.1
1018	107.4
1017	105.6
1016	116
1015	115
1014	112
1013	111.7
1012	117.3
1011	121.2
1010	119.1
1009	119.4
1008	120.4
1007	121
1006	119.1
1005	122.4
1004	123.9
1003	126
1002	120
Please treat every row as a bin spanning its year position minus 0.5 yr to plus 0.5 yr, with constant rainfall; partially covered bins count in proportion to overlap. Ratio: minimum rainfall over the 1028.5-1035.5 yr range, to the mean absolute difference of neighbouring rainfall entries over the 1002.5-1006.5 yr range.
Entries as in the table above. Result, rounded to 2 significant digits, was 42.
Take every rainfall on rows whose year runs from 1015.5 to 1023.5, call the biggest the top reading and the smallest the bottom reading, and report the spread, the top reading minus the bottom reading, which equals 19.4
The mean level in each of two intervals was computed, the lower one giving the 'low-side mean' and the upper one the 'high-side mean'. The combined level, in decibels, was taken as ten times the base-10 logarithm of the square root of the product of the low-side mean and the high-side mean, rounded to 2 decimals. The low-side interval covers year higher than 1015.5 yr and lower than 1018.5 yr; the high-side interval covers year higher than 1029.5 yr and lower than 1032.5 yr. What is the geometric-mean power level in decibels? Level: 20.21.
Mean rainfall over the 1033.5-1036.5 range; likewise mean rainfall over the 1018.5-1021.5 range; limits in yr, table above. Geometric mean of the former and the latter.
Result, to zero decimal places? 104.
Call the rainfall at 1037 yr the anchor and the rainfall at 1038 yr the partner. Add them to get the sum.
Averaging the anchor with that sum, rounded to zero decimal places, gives 166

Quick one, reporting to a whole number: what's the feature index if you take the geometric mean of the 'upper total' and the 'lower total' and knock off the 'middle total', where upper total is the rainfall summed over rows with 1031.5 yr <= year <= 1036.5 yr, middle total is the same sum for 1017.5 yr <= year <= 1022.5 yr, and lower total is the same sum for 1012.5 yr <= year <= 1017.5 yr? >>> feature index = 39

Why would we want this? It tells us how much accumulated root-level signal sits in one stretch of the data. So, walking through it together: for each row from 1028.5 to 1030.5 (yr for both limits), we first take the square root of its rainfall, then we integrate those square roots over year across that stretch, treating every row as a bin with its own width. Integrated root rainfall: 20.0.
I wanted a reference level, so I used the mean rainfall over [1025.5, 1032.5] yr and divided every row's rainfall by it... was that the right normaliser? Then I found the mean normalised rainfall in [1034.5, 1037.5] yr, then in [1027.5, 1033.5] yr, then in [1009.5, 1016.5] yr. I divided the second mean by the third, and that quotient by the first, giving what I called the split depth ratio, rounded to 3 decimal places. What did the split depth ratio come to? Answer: 0.801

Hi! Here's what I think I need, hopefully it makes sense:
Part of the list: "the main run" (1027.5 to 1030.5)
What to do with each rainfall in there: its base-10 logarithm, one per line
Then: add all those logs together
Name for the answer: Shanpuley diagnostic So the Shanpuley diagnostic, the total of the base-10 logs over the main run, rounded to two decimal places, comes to 5.99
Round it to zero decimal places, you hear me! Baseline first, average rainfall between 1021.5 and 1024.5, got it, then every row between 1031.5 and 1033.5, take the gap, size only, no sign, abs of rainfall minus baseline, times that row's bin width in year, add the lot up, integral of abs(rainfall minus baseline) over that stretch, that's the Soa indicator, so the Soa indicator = 17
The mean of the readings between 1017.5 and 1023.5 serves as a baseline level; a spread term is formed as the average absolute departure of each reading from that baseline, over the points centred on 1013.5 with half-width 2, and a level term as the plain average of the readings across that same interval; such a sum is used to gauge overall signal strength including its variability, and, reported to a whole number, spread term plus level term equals 127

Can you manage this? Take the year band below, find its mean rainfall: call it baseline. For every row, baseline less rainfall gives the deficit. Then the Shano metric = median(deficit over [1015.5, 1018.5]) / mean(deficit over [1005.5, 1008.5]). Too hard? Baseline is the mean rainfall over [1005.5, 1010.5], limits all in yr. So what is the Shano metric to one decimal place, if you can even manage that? -33.8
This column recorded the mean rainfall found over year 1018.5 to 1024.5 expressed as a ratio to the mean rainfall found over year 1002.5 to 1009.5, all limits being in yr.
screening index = 0.81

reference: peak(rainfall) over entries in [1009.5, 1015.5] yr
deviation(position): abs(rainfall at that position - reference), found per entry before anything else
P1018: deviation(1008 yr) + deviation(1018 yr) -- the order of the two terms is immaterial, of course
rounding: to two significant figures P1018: 15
